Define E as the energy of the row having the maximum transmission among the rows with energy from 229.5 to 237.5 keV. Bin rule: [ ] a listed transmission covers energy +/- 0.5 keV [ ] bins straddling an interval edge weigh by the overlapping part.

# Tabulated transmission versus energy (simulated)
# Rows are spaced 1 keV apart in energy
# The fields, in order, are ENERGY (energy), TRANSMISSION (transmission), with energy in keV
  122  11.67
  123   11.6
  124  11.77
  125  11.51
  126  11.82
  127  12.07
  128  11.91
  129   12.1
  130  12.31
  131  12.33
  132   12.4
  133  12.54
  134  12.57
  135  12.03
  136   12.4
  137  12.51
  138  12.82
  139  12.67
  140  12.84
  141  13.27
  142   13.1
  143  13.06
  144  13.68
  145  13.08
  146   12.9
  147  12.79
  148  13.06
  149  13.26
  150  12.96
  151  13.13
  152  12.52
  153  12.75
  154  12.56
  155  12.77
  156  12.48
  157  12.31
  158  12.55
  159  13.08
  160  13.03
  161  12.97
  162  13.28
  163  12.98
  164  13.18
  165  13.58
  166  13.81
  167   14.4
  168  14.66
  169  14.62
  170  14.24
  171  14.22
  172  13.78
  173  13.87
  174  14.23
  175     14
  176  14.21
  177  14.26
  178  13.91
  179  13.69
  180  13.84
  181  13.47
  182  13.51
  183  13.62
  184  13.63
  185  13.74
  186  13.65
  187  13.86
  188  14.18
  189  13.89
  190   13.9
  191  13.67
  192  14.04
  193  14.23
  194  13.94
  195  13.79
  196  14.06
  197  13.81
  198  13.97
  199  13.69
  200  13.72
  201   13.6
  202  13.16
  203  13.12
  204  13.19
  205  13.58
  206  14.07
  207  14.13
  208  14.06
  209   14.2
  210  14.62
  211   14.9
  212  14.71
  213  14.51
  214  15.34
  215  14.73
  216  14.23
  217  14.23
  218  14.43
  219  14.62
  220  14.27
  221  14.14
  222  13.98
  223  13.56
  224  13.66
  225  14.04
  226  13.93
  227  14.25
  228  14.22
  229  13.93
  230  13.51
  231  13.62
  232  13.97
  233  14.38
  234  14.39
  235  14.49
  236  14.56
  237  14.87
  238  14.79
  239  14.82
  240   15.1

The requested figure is 237 keV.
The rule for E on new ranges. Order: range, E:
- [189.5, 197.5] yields 193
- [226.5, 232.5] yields 227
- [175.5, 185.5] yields 177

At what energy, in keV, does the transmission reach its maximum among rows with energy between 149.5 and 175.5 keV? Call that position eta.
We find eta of 168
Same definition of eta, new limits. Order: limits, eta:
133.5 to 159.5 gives 144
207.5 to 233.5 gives 214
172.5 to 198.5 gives 177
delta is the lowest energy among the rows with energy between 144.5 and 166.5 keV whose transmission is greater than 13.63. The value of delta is 166 keV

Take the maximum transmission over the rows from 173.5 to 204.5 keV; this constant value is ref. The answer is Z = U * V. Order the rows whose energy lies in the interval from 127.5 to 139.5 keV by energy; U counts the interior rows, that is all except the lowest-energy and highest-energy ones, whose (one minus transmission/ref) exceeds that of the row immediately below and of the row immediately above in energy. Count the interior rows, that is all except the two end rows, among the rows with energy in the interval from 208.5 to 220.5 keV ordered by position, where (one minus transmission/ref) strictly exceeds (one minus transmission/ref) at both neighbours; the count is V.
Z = 1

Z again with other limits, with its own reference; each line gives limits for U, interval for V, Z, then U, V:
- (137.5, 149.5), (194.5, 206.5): 9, 3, 3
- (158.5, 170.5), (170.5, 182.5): 8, 2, 4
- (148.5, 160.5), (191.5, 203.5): 12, 4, 3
